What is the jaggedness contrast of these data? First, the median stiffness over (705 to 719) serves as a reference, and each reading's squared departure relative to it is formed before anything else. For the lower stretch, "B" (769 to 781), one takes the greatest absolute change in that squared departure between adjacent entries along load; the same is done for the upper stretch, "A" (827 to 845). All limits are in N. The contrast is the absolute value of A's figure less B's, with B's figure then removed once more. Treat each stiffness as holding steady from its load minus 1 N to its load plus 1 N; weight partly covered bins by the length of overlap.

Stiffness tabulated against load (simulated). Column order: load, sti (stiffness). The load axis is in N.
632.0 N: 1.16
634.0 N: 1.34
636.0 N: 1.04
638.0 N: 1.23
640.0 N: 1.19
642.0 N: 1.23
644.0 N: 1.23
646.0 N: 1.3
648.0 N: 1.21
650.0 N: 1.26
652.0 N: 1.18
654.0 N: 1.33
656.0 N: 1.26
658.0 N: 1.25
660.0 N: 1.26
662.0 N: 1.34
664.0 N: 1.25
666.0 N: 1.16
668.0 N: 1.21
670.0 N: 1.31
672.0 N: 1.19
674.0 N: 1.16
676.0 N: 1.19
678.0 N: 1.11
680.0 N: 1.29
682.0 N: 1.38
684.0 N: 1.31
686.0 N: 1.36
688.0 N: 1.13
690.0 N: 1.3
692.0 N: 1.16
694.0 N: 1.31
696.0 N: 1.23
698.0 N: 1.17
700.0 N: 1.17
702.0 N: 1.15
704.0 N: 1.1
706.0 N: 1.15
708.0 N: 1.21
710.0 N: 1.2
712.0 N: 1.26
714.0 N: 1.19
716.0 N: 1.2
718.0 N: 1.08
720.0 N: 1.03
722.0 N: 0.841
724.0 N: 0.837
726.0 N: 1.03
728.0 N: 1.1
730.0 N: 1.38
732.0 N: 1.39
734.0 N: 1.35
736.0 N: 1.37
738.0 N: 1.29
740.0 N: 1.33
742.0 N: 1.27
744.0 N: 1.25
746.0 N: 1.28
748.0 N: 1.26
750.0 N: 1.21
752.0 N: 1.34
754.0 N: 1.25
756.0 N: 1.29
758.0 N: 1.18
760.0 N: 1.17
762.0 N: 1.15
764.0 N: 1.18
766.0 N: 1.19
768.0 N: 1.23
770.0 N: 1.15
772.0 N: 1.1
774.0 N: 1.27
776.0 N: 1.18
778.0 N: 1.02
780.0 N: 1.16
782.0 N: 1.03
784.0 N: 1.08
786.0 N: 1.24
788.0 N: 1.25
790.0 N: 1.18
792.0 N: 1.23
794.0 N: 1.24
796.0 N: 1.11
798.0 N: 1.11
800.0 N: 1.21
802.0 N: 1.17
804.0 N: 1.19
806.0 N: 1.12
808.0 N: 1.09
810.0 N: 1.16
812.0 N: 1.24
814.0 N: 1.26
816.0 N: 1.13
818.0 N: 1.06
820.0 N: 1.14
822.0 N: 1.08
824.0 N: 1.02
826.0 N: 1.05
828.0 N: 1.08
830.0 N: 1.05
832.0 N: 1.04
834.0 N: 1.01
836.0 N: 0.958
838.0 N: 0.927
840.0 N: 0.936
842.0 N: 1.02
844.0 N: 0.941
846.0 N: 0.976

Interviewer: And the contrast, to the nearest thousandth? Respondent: -0.027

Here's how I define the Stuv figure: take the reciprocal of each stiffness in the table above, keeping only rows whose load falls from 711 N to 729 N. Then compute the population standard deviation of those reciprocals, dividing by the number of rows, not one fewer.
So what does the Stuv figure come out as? 0.14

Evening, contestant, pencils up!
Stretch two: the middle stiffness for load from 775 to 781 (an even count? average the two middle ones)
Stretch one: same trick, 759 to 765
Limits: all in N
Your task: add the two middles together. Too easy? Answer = 2.33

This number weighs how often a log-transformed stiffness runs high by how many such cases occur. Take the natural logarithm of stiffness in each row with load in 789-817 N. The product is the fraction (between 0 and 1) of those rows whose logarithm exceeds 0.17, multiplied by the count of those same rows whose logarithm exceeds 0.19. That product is 2.1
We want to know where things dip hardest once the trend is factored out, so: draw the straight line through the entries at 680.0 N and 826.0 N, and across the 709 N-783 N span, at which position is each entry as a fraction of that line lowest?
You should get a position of 724.0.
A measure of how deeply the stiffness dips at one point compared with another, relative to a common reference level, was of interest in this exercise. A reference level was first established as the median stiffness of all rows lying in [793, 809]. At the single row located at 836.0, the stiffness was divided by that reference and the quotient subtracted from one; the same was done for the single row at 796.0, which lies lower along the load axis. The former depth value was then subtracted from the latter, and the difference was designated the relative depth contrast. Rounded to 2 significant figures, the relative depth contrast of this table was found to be -0.13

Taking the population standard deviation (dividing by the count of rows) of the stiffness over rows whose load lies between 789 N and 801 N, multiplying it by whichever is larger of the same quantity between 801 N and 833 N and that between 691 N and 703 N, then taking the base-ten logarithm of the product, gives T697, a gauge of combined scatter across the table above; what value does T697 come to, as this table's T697 -2.4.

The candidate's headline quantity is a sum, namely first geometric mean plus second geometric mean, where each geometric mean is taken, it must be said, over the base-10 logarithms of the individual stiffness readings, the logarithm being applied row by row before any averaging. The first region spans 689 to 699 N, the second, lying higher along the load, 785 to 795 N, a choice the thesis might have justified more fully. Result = 0.18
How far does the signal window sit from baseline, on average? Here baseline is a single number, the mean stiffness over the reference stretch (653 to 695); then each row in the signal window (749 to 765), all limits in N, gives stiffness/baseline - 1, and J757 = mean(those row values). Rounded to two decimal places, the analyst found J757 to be -0.02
